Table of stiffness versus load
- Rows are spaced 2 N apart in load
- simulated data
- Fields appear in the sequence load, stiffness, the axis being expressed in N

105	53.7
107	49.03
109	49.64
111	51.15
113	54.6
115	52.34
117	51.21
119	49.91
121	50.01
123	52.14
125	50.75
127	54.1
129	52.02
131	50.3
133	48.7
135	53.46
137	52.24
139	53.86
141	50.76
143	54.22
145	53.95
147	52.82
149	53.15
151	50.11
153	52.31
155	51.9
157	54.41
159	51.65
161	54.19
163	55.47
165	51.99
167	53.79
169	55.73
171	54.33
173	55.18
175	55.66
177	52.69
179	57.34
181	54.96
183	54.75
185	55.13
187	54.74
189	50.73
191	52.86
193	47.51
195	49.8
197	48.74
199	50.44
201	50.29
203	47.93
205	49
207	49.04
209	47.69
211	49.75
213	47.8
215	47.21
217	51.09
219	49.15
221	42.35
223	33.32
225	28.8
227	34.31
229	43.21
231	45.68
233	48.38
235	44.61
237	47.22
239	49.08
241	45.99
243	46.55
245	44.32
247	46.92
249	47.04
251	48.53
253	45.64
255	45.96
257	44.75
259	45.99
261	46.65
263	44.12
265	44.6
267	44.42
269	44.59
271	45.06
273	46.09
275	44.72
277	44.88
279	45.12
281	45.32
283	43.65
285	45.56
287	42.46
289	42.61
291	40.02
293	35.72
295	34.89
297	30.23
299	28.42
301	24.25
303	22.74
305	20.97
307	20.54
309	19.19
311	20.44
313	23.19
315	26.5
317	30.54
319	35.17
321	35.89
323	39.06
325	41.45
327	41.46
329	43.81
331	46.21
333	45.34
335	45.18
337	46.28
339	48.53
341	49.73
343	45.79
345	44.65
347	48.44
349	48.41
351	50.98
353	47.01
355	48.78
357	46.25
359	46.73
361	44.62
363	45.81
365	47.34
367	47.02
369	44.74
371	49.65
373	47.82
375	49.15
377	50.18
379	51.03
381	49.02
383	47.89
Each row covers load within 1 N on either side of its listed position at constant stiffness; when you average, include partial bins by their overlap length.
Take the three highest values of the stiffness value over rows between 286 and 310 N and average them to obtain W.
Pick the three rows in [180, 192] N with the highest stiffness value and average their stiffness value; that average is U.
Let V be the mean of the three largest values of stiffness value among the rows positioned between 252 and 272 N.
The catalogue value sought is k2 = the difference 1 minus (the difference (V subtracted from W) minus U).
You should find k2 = 60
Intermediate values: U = 55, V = 46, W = 42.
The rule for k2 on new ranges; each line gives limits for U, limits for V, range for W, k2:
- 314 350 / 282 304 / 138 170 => 39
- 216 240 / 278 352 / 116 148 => 46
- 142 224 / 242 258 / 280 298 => 60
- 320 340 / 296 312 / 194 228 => 25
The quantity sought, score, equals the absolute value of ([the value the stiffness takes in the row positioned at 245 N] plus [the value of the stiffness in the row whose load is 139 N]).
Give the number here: 98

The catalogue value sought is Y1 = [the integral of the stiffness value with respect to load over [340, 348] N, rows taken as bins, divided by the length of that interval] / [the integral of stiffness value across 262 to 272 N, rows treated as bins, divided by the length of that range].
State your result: 1.06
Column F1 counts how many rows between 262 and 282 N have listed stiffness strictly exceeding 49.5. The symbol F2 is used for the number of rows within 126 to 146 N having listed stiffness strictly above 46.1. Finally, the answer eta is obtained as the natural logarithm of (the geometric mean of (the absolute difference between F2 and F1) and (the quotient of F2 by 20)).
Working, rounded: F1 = 0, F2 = 10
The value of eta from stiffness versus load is 0.8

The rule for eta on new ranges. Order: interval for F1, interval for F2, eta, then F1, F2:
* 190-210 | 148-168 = 0.5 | 4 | 10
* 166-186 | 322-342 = 0.1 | 10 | 4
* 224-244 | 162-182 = 0.8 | 0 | 10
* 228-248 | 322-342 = -0.1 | 0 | 4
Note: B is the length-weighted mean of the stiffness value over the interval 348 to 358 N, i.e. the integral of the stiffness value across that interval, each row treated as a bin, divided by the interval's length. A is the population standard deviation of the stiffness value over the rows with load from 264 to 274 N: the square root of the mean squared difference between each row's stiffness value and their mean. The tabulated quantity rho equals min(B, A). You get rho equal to 0.61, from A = 0.6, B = 48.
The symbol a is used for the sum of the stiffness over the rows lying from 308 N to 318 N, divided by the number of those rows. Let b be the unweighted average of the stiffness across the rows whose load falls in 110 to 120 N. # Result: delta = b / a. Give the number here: 2.16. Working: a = 24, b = 51.8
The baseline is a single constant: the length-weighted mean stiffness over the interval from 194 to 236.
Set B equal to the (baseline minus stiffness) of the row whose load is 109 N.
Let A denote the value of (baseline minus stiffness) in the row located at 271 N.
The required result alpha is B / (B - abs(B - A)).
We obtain 0.5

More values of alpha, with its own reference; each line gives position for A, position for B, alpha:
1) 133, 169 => 0.6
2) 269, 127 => 0.5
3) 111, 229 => -0.4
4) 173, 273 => 0.0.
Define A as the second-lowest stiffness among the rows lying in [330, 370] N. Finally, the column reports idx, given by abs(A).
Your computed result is 45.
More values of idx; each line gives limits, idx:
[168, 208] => 48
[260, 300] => 30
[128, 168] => 50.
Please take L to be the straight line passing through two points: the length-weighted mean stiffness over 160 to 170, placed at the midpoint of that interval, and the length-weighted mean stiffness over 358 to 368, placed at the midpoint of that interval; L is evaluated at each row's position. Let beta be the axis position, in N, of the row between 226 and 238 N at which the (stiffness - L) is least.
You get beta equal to 227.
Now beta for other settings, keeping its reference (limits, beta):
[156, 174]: 159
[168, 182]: 177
